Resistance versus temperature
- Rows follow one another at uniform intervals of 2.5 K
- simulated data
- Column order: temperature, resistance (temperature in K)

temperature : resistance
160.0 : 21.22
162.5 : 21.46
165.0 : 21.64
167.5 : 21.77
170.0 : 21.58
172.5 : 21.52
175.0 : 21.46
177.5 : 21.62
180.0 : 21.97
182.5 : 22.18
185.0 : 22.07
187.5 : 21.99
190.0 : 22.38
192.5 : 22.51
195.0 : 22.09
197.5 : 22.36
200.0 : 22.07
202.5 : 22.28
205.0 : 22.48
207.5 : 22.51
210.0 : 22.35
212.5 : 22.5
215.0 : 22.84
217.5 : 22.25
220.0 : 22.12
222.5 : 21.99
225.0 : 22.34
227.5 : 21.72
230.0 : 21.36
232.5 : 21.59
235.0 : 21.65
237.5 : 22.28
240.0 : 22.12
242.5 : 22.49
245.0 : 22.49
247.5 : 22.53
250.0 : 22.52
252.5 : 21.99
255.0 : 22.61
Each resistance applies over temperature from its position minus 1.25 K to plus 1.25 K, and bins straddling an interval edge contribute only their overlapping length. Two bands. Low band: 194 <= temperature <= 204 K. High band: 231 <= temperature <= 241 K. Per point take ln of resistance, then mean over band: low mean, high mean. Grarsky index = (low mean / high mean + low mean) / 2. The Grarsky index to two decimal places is 2.05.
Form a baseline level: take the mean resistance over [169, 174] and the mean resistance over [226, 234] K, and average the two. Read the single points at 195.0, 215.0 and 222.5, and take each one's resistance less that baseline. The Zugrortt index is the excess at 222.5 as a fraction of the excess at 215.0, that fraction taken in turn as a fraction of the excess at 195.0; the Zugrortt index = 0.63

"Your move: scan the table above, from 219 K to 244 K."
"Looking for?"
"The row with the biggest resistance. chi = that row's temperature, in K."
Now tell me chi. 242.5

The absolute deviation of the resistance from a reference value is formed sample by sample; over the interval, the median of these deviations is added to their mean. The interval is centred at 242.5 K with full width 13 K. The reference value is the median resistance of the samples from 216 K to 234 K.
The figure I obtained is 0.89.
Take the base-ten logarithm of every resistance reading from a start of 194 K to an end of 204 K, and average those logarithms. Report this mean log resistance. 1.35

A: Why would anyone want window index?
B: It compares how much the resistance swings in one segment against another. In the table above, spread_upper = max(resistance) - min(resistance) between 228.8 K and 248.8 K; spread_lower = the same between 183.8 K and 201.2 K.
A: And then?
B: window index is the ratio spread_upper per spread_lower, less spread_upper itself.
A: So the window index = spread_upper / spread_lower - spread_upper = 1.1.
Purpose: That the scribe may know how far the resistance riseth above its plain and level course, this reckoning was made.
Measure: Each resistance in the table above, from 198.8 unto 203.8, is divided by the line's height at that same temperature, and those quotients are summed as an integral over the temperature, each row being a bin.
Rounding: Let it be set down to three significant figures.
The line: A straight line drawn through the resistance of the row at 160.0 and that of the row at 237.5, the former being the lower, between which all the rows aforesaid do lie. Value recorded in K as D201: 5.09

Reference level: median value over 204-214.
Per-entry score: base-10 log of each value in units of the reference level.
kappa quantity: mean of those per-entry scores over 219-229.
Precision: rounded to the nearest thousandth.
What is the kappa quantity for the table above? -0.009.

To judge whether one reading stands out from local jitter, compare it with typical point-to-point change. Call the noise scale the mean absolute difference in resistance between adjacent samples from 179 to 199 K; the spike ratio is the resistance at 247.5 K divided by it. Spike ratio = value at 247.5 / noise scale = 98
